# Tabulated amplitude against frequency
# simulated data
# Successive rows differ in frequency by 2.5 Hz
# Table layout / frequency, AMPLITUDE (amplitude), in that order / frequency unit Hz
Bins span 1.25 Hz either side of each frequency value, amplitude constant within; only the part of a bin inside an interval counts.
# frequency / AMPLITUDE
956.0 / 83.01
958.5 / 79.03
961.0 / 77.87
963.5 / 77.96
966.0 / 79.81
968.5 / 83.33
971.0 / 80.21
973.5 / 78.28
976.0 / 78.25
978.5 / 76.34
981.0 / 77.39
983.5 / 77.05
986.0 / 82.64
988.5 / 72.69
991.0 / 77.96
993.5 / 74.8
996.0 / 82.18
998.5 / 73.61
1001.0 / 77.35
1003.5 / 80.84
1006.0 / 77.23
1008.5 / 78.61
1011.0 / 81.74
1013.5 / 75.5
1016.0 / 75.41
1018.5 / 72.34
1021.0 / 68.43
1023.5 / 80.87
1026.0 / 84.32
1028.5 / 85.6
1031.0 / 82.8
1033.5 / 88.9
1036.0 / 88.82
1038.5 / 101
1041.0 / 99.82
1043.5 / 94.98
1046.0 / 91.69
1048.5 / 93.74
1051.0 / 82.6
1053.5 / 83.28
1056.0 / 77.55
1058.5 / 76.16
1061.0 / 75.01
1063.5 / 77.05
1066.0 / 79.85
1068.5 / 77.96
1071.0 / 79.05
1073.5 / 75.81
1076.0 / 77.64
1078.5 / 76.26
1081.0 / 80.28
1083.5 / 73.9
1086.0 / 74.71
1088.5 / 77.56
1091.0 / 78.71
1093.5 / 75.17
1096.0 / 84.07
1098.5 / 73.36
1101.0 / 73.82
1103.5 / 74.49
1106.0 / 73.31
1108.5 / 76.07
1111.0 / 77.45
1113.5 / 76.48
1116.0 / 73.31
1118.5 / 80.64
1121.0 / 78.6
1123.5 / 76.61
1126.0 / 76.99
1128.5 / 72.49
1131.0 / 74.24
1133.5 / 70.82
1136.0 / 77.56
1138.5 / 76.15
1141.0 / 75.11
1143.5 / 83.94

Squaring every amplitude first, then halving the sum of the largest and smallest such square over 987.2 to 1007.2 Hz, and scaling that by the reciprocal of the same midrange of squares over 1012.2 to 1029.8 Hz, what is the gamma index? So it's 1.00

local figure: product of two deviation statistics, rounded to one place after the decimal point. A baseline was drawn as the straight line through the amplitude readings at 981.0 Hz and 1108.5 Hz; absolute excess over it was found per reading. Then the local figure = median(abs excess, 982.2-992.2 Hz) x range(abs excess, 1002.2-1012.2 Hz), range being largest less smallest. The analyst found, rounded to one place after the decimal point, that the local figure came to 12.1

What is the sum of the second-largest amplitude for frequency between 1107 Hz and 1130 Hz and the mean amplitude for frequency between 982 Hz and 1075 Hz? 160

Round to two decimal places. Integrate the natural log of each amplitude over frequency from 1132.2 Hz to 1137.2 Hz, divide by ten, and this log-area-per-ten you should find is 2.15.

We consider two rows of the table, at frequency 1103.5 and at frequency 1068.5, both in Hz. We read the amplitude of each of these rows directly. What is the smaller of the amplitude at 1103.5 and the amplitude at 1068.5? 74.5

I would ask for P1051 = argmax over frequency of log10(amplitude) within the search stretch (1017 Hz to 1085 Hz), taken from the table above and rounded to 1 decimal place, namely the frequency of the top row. 1038.5 Hz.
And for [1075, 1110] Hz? 1096.0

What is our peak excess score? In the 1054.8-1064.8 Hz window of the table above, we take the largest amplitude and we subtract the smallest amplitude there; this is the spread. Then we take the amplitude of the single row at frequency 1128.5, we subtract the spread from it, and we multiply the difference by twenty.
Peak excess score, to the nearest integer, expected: 1399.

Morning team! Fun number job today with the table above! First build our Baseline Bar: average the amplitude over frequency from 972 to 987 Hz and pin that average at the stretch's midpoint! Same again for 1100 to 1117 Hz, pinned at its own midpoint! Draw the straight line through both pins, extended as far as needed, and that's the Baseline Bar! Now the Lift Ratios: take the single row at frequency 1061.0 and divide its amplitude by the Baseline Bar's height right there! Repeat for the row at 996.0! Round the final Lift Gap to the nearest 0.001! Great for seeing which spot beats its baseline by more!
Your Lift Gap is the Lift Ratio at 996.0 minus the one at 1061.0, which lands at 0.071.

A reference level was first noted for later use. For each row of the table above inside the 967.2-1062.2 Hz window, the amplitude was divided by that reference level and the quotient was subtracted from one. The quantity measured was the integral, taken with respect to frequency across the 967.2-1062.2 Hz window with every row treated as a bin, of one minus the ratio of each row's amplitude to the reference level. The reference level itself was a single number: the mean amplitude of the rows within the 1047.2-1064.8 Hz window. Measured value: -0.6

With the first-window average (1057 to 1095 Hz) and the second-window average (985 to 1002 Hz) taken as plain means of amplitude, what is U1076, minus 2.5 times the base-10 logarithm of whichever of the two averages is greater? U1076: -4.72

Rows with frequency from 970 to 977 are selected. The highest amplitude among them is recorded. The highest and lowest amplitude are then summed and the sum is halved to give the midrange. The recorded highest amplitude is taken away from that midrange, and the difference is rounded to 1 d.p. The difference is -1.0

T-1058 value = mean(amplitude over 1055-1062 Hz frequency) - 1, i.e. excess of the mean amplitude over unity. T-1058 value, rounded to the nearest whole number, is 75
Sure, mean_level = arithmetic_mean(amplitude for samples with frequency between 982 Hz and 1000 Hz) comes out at 77.3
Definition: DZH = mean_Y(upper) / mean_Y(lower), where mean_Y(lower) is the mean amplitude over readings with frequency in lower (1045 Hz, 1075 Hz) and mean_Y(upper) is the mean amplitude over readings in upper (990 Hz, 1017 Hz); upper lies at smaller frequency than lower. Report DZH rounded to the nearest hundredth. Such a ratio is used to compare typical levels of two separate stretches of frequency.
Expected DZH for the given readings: 0.96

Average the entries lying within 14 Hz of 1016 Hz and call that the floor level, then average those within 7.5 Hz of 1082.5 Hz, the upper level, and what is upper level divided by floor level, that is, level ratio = 0.98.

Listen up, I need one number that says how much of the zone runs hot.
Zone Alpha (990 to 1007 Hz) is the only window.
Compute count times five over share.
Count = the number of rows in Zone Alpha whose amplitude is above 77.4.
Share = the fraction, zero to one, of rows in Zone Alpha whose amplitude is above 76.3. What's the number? 21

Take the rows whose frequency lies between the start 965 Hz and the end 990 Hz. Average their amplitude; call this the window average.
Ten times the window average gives 786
